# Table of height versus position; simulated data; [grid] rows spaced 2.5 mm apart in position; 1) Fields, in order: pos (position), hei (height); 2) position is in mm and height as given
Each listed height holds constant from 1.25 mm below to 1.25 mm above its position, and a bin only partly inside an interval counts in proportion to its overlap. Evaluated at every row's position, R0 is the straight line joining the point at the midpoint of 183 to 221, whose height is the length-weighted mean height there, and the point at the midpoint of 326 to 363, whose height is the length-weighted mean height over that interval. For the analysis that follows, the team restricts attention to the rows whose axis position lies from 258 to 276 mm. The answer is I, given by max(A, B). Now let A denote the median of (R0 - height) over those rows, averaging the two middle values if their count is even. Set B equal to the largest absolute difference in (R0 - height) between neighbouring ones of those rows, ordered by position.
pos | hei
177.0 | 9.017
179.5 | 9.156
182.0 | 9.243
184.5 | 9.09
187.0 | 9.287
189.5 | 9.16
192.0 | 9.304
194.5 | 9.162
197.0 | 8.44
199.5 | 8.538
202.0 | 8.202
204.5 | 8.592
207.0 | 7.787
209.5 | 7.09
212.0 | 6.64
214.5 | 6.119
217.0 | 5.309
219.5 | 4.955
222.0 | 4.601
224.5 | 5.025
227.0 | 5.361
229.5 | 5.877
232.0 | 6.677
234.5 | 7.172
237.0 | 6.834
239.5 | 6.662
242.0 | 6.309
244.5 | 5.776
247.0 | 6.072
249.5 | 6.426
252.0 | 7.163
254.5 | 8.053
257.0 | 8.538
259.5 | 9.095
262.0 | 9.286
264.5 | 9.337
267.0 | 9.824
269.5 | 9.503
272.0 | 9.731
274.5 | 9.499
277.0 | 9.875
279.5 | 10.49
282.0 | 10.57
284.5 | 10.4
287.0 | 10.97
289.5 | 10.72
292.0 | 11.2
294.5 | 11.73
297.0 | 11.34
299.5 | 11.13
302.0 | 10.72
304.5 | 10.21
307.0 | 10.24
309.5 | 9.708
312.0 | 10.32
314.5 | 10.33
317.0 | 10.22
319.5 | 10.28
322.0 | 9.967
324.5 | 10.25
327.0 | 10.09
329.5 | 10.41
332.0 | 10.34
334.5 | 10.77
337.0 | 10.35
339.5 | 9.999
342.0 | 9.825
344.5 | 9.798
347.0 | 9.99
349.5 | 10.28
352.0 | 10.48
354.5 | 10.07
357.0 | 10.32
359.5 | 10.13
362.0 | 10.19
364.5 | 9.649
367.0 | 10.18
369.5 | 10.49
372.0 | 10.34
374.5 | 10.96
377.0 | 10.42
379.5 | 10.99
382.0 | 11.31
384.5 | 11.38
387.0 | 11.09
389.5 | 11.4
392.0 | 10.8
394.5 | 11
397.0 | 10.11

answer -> 0.45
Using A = -0.5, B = 0.45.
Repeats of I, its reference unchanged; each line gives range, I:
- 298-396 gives 0.64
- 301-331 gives 0.57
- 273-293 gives 0.57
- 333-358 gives 0.46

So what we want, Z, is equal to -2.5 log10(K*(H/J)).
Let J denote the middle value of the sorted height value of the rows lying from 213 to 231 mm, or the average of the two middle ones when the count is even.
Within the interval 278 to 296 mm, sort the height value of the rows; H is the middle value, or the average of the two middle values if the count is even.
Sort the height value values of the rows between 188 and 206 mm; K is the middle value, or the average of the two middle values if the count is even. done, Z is -3.10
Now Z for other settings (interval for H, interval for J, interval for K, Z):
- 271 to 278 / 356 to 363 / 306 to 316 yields -2.48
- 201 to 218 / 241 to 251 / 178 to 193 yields -2.56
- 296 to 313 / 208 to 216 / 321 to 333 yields -3.01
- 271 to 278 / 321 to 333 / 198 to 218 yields -2.12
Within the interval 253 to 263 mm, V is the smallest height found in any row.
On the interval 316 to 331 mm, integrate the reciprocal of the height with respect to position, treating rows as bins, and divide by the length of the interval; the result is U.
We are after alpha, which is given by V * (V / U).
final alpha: 662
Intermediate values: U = 0.098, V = 8.053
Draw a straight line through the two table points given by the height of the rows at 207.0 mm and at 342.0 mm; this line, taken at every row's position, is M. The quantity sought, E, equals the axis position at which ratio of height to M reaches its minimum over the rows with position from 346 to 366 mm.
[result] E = 364.5 mm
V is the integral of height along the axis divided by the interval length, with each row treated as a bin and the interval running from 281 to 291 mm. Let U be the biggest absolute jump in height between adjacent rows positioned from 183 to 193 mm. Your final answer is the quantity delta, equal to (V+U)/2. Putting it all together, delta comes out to 5.4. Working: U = 0.20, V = 10.7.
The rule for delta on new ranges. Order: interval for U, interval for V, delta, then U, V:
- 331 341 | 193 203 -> 4.5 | 0.43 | 8.6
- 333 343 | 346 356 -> 5.3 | 0.42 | 10.2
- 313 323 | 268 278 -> 5.0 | 0.31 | 9.7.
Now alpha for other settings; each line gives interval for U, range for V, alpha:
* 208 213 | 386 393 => 806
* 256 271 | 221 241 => 196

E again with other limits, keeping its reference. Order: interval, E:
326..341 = 339.5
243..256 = 244.5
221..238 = 222.0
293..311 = 309.5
